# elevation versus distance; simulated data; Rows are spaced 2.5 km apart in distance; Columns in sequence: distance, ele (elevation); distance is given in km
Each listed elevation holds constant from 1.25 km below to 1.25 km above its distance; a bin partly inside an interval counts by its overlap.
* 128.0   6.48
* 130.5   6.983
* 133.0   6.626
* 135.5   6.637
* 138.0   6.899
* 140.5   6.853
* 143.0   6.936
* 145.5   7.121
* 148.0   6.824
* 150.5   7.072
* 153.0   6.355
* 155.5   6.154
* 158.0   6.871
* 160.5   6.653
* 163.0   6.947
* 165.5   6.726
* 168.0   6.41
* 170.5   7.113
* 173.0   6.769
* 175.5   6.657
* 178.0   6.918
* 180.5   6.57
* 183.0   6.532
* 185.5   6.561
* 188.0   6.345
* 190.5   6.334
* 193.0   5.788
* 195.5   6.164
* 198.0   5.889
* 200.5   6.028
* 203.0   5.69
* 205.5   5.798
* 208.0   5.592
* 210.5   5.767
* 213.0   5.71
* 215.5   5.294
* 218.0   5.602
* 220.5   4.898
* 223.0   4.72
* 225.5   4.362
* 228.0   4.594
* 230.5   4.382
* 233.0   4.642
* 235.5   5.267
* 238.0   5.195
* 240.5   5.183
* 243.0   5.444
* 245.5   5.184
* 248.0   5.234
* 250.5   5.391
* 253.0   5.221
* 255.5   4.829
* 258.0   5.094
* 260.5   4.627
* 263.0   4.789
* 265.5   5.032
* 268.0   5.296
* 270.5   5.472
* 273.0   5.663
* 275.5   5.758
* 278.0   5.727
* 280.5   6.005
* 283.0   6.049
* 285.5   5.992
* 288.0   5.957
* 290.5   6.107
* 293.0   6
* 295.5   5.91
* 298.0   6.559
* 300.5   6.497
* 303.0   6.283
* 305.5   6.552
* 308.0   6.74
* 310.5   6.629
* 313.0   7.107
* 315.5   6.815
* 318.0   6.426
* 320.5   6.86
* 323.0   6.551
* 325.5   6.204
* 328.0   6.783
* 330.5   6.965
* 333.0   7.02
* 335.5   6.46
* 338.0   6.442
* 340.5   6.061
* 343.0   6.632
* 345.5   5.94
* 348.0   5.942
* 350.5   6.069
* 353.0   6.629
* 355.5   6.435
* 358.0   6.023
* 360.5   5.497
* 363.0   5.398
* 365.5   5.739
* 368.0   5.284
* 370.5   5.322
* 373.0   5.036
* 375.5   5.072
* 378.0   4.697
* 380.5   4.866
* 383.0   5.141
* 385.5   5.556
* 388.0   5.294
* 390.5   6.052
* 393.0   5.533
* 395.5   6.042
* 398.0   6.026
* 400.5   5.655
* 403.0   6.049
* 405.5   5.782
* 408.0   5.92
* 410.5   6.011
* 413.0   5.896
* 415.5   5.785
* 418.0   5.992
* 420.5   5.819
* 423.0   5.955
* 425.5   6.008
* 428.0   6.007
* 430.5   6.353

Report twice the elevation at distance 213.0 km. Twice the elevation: 11.4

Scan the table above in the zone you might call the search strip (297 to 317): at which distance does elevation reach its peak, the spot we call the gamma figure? 313.0 km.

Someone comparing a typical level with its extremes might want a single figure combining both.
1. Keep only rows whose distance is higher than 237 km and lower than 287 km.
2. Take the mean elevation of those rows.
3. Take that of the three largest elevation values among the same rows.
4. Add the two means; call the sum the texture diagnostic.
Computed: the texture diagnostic 11.4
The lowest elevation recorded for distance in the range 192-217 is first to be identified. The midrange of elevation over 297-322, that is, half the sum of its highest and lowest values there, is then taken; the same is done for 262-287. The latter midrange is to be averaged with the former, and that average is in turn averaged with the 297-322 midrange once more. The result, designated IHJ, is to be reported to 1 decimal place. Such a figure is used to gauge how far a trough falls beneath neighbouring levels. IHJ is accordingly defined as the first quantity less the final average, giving -1.1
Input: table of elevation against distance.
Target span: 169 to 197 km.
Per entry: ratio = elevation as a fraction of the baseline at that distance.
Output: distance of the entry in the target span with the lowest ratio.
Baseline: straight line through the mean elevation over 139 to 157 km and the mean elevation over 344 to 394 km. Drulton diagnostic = 193.0 km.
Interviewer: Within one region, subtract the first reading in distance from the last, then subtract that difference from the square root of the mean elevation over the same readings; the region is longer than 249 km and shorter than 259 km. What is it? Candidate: 2.56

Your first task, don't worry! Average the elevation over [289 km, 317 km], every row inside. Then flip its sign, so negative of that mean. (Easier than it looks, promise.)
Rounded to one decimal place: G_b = -6.5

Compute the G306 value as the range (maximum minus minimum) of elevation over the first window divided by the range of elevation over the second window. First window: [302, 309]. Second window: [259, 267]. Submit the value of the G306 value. 1.1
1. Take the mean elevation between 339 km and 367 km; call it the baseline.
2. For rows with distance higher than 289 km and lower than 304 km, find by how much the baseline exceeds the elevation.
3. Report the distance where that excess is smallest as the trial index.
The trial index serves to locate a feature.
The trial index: 298.0 km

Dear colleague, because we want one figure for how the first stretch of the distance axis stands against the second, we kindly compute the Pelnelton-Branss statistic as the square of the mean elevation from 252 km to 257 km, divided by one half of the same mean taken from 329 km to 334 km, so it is 7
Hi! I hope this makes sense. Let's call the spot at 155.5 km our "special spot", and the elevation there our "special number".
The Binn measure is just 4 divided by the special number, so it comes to 0.65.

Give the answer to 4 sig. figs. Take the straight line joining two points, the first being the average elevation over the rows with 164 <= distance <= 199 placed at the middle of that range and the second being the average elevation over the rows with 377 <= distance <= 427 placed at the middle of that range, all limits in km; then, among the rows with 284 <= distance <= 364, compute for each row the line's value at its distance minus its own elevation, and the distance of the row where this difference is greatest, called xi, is 363.0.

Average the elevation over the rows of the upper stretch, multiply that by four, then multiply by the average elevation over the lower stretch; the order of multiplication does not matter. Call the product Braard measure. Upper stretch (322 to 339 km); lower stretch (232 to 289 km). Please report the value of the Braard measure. 142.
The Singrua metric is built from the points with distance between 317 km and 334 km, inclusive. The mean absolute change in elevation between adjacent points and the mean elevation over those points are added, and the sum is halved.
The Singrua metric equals 3.50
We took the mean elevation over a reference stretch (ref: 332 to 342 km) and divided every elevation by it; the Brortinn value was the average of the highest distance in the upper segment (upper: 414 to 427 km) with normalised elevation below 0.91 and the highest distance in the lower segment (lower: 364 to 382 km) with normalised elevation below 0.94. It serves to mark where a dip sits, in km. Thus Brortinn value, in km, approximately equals 400.5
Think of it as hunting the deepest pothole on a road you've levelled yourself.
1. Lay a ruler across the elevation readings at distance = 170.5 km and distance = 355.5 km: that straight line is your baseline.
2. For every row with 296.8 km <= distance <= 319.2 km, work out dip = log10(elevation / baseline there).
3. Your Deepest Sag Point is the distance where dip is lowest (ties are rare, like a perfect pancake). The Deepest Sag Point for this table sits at 303.0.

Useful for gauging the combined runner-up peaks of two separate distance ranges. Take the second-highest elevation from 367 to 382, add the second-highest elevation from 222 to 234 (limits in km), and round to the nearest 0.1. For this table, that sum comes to 9.9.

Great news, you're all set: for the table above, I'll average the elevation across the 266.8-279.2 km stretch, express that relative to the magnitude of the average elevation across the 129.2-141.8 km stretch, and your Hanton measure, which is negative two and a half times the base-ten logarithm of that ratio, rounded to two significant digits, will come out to 0.21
